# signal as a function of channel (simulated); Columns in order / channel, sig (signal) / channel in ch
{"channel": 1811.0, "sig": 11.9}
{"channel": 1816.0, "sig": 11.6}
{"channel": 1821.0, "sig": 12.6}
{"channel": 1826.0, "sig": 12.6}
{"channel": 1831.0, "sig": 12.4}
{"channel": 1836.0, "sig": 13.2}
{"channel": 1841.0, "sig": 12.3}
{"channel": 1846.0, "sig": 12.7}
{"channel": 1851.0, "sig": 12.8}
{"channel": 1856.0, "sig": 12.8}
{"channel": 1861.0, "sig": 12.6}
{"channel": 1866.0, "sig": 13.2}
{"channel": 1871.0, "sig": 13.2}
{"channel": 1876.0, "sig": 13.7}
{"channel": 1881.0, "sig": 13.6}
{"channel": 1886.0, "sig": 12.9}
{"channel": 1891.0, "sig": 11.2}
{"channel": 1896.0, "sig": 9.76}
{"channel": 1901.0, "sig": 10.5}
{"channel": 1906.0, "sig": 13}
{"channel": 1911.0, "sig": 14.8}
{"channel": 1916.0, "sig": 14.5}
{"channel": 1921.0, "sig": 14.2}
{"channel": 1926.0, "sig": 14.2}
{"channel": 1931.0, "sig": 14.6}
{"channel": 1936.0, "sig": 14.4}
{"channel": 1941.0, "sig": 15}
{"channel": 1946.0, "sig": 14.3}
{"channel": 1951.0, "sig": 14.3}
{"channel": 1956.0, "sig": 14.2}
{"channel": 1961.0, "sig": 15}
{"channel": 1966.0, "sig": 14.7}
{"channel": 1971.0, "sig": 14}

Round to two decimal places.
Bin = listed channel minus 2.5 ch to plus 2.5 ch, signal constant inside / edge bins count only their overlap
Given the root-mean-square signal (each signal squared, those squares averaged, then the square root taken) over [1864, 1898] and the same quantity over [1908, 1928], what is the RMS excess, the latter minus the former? 1.84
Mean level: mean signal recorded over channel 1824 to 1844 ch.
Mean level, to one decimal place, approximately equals 12.6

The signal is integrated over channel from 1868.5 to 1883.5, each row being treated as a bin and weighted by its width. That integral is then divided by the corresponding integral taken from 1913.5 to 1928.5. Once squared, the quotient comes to 0.89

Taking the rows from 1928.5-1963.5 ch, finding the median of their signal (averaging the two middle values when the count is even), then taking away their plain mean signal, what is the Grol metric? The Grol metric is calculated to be -0.1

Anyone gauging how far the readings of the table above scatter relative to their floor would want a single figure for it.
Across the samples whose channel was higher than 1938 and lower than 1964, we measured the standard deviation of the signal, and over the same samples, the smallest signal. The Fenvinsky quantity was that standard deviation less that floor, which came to -13.8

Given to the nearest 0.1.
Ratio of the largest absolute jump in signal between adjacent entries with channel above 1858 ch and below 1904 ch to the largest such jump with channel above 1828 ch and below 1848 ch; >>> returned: 1.9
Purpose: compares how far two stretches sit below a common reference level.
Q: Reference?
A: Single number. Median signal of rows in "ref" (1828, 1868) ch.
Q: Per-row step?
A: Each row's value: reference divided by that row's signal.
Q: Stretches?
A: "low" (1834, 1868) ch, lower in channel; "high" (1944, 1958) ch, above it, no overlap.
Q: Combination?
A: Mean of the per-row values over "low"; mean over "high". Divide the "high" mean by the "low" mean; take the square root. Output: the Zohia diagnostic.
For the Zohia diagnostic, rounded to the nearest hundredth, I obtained 0.95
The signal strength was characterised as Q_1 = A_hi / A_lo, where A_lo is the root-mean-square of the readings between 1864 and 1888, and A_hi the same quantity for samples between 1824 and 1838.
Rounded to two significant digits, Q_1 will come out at 0.96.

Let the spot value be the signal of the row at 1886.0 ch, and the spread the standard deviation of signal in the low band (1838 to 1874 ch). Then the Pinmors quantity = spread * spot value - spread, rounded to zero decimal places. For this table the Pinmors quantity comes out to 4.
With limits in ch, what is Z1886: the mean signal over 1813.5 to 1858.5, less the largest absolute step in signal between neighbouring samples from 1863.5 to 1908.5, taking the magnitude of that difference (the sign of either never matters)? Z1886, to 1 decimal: 10.1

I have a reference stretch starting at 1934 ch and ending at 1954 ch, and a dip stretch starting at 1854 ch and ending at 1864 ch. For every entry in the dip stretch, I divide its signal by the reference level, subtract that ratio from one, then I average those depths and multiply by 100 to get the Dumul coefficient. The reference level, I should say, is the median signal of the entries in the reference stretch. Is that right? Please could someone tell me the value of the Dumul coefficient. 11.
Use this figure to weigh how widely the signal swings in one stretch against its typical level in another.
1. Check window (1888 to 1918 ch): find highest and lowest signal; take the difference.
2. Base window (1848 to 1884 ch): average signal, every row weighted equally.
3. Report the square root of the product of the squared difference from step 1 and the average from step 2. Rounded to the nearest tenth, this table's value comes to 18.3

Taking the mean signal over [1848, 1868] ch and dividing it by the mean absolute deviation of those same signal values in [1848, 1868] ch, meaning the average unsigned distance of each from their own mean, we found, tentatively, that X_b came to 73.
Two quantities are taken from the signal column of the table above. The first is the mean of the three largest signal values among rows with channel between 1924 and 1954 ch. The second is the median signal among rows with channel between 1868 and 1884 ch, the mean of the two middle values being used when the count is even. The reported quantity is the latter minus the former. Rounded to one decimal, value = -1.1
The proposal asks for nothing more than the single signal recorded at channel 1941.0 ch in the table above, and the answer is 15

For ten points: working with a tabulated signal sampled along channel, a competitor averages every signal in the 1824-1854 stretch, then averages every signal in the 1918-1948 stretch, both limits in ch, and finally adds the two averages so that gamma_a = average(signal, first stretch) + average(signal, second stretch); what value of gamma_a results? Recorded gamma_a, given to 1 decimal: 27.1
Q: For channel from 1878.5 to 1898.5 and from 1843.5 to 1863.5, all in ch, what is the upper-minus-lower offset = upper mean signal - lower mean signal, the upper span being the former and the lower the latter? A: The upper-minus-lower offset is -0.86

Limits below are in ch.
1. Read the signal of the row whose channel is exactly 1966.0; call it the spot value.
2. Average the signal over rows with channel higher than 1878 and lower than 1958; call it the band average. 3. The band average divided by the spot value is 0.92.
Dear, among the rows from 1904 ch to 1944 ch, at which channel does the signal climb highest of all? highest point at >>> 1941.0 ch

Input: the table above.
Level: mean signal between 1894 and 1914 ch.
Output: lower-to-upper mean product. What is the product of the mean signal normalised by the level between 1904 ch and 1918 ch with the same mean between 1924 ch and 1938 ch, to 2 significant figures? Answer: 1.4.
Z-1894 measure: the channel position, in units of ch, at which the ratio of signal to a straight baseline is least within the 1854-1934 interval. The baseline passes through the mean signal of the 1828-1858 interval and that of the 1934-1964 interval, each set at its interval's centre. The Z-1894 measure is 1896.0 ch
